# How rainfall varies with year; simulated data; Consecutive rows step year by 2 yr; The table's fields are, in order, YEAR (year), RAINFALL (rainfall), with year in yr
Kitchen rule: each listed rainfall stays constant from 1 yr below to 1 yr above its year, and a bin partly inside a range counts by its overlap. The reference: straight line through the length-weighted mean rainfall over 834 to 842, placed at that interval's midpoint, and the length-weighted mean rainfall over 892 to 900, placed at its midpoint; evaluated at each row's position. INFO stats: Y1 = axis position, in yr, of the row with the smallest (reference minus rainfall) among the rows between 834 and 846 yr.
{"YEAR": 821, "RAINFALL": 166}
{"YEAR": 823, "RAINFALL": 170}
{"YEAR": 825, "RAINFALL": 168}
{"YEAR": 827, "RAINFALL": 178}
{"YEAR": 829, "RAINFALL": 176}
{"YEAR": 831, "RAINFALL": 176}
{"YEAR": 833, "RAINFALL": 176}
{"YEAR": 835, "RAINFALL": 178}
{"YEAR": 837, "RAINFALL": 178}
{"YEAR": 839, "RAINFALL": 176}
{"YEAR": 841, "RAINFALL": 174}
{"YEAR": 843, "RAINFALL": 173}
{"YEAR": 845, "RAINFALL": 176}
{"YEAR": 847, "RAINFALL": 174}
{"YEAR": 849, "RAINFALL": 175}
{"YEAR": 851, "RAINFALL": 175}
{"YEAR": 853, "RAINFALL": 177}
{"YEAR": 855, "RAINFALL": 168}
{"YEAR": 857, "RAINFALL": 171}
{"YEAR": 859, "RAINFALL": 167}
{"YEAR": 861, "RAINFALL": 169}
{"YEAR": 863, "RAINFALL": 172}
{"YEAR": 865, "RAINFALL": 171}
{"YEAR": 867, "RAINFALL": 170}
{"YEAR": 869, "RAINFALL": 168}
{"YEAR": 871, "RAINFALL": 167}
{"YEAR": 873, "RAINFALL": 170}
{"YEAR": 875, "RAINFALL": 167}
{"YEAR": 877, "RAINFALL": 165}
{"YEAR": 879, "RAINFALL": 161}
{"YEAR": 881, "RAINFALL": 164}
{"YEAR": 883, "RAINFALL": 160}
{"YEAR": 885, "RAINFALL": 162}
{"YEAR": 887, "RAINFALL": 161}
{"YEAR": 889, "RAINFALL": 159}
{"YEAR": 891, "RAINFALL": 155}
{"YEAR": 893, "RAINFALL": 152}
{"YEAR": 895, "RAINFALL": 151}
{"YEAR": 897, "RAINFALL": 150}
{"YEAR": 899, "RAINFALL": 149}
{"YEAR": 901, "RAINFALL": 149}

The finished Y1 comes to 845 yr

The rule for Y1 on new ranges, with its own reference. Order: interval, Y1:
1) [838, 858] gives 853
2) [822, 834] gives 833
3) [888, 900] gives 889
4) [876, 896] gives 881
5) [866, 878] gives 873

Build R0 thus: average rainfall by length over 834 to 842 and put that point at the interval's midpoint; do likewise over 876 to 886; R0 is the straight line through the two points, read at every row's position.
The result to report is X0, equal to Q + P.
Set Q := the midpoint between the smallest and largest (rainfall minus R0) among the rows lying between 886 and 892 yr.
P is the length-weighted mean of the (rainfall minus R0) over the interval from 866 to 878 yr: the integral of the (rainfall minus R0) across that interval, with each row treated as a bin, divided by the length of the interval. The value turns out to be 1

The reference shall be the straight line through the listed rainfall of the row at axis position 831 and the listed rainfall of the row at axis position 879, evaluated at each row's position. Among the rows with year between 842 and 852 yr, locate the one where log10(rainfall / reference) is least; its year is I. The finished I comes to 843 yr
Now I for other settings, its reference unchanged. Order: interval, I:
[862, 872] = 871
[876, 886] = 879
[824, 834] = 825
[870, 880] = 879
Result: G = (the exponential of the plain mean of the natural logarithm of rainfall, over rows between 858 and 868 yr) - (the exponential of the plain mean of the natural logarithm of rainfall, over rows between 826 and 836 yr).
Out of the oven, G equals -7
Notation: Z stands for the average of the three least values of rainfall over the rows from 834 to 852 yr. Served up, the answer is 174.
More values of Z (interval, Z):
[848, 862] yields 168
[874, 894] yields 155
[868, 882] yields 163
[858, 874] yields 167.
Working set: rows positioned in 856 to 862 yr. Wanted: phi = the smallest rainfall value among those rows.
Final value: 167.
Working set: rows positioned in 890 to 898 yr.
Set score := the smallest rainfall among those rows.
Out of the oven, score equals 150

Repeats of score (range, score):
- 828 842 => 174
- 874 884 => 160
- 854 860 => 167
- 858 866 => 167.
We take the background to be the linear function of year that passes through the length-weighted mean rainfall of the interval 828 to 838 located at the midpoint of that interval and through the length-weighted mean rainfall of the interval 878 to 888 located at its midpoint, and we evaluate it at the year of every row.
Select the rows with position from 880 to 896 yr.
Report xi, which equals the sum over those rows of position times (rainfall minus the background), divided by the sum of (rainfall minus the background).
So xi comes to 894.2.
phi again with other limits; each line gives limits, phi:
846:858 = 168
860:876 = 167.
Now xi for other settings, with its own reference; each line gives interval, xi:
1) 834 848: 840.5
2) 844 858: 850.0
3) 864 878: 870.5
